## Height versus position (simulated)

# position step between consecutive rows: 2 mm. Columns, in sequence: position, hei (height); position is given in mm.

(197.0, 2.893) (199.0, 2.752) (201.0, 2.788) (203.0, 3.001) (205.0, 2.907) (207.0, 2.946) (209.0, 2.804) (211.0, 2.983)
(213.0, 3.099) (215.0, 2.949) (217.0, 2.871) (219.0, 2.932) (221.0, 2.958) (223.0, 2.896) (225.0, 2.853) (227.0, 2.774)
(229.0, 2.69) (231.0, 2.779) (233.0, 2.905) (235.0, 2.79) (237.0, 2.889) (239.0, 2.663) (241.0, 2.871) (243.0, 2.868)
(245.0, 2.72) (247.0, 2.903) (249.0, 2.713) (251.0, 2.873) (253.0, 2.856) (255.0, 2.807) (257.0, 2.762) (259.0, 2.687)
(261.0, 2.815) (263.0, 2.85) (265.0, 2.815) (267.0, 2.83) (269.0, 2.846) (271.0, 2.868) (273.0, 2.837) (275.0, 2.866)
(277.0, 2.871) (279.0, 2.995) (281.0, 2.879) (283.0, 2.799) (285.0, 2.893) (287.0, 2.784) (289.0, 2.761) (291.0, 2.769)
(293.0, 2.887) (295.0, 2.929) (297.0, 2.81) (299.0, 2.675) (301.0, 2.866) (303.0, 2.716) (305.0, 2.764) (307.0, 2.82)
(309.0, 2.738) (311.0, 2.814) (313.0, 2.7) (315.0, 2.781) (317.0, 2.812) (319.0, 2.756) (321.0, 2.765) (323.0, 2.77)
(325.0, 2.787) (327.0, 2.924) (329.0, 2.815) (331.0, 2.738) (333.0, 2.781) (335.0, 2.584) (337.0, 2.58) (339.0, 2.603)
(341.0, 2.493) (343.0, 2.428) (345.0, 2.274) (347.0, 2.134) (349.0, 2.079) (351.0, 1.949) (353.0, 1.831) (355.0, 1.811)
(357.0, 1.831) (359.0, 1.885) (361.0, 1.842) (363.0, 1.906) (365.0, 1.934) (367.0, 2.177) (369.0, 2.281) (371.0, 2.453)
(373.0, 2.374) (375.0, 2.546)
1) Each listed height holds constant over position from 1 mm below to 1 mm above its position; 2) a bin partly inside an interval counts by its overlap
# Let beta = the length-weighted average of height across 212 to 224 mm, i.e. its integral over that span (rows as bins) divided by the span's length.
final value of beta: 2.95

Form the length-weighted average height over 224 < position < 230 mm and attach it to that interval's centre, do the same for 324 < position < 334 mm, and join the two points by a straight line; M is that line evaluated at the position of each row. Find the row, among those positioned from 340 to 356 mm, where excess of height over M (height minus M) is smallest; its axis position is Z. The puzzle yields 355.0 mm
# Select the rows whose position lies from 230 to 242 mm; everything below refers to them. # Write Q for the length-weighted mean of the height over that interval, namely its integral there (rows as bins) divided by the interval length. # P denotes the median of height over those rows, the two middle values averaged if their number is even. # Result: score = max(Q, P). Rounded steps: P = 2.83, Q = 2.82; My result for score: 2.83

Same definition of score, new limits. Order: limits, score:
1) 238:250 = 2.79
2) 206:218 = 2.95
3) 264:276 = 2.84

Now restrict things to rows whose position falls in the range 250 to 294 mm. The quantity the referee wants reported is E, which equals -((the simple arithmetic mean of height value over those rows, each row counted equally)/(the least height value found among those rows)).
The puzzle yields -1.05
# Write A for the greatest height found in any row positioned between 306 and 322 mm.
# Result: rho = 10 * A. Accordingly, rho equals 28.2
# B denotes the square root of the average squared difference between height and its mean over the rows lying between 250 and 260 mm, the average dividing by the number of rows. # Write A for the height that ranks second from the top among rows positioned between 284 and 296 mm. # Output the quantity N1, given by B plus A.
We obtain 2.96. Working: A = 2.893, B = 0.067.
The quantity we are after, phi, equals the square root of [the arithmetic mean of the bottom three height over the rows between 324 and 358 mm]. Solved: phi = 1.35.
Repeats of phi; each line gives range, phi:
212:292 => 1.64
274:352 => 1.43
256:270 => 1.66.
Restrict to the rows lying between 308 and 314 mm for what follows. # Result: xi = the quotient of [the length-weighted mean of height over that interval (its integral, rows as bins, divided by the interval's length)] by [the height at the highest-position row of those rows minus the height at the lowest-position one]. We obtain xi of -72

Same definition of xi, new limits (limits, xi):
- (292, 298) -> -37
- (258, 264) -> 17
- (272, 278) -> 84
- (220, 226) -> -28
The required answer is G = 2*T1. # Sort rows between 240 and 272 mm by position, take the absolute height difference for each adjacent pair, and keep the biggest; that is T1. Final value 0.380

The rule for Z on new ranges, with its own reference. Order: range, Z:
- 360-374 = 361.0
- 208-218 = 209.0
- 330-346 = 345.0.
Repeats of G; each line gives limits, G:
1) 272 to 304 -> 0.382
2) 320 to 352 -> 0.394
